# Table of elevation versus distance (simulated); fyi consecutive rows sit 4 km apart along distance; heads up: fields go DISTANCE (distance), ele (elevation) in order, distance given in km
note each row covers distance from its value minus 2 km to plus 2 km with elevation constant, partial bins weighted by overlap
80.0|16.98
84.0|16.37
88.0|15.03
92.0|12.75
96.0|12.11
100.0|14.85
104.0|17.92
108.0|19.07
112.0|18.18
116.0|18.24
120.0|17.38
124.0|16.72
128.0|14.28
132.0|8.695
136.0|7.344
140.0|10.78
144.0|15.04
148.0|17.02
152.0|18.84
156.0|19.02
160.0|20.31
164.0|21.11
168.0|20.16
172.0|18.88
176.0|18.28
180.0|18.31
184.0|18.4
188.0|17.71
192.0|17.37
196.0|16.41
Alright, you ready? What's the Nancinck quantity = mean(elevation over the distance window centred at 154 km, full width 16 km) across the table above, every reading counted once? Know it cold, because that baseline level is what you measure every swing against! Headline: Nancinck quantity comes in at 18.8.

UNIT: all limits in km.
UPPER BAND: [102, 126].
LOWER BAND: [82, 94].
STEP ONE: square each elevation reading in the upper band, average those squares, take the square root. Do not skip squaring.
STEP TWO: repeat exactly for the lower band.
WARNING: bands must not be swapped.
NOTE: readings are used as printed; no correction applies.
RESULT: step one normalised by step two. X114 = 1.21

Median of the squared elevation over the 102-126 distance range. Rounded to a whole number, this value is 326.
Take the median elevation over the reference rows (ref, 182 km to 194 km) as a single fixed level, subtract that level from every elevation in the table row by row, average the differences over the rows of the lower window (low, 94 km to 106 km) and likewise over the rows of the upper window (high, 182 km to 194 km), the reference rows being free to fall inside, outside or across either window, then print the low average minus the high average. -2.9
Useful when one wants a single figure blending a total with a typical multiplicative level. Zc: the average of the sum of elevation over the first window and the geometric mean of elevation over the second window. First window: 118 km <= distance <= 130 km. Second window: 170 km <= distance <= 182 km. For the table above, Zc 33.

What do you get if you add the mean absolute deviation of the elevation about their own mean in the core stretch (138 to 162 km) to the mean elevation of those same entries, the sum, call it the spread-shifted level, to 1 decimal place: 19.5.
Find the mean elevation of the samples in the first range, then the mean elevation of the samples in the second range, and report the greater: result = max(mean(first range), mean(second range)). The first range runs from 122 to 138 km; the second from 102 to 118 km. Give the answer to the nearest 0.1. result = 18.4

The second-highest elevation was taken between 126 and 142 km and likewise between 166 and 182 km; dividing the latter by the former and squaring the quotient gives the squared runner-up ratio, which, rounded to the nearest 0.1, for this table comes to 3.1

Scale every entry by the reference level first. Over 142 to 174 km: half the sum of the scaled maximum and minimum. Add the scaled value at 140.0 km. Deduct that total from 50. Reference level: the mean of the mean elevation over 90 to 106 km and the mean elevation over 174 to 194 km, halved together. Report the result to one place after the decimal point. 48.2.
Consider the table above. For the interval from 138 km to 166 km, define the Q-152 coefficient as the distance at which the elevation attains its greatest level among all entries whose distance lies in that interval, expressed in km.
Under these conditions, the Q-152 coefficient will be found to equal 164.0 km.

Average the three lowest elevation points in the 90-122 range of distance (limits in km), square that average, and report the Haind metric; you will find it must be 175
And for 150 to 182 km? 341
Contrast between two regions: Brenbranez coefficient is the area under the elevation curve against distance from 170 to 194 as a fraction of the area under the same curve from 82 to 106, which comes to 1.2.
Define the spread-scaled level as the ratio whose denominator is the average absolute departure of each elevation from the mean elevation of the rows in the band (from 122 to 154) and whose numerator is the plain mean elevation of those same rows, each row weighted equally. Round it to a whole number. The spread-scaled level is 4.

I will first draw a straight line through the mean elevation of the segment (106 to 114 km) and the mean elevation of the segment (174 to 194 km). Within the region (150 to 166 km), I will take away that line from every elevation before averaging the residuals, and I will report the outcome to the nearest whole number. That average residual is 2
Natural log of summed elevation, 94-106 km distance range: 3.80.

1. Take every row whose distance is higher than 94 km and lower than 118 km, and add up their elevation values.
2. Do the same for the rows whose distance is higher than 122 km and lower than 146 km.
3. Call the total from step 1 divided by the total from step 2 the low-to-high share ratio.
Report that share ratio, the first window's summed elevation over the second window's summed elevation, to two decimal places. 1.38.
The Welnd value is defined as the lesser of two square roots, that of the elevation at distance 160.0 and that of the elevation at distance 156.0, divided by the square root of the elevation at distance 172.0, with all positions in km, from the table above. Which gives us 1.00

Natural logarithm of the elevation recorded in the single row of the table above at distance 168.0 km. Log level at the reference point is 3.00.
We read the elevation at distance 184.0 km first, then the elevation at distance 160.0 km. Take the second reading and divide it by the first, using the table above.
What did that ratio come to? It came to 1.1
